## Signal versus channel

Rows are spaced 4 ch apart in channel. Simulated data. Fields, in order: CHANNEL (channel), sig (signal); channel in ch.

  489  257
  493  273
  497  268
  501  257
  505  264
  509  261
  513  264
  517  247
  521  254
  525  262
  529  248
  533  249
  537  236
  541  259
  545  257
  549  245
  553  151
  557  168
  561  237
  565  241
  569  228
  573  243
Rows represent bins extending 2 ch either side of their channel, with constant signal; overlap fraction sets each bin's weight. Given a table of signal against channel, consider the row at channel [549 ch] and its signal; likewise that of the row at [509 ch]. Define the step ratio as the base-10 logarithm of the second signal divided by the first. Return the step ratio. 0.027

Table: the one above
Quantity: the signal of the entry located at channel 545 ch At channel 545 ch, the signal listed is 257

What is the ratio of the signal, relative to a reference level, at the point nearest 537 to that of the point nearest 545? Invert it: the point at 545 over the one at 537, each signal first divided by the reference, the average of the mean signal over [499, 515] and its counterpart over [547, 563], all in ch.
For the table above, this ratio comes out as 1.09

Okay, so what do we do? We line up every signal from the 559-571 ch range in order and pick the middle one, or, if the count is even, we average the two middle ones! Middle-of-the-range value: 237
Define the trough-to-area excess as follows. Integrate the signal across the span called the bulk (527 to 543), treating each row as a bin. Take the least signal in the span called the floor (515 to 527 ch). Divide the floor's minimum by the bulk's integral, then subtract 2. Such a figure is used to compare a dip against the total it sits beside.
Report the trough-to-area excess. -1.94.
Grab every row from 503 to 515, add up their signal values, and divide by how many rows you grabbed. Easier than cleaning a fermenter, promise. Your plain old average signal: 263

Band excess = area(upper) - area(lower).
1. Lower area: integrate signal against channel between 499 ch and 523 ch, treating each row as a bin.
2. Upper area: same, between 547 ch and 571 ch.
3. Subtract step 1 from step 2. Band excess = -1108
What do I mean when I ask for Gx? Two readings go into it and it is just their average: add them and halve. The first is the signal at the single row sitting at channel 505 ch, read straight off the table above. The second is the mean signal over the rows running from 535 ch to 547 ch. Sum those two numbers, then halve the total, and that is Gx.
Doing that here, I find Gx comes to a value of 257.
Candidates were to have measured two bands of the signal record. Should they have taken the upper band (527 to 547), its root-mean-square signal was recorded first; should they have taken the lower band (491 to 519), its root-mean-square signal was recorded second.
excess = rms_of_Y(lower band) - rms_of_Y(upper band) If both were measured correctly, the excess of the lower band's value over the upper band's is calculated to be 12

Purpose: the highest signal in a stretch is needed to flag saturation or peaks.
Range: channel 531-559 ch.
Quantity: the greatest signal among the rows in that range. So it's 259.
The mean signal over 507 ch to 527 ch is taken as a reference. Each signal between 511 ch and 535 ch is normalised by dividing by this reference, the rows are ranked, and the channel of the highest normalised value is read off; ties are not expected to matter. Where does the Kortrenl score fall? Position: 513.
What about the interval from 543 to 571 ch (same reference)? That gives 545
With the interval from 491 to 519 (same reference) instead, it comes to 493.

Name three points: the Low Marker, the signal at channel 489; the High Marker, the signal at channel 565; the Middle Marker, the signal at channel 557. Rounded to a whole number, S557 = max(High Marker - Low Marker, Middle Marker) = 168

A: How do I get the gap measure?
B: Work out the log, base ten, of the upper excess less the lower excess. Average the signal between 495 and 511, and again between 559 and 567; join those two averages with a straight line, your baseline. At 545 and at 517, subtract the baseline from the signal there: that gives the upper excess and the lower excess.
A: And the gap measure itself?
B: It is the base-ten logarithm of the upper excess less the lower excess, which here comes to 1.3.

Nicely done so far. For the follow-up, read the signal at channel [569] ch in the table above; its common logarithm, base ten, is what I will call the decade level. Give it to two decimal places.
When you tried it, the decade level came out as 2.36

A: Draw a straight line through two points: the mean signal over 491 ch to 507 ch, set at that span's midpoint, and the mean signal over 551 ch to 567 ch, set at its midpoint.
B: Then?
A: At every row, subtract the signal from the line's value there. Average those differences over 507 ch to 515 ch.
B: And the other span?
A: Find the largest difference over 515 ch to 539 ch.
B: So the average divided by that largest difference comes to 7.5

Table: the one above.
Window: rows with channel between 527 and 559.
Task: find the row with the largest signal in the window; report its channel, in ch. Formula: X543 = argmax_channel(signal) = 541 ch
